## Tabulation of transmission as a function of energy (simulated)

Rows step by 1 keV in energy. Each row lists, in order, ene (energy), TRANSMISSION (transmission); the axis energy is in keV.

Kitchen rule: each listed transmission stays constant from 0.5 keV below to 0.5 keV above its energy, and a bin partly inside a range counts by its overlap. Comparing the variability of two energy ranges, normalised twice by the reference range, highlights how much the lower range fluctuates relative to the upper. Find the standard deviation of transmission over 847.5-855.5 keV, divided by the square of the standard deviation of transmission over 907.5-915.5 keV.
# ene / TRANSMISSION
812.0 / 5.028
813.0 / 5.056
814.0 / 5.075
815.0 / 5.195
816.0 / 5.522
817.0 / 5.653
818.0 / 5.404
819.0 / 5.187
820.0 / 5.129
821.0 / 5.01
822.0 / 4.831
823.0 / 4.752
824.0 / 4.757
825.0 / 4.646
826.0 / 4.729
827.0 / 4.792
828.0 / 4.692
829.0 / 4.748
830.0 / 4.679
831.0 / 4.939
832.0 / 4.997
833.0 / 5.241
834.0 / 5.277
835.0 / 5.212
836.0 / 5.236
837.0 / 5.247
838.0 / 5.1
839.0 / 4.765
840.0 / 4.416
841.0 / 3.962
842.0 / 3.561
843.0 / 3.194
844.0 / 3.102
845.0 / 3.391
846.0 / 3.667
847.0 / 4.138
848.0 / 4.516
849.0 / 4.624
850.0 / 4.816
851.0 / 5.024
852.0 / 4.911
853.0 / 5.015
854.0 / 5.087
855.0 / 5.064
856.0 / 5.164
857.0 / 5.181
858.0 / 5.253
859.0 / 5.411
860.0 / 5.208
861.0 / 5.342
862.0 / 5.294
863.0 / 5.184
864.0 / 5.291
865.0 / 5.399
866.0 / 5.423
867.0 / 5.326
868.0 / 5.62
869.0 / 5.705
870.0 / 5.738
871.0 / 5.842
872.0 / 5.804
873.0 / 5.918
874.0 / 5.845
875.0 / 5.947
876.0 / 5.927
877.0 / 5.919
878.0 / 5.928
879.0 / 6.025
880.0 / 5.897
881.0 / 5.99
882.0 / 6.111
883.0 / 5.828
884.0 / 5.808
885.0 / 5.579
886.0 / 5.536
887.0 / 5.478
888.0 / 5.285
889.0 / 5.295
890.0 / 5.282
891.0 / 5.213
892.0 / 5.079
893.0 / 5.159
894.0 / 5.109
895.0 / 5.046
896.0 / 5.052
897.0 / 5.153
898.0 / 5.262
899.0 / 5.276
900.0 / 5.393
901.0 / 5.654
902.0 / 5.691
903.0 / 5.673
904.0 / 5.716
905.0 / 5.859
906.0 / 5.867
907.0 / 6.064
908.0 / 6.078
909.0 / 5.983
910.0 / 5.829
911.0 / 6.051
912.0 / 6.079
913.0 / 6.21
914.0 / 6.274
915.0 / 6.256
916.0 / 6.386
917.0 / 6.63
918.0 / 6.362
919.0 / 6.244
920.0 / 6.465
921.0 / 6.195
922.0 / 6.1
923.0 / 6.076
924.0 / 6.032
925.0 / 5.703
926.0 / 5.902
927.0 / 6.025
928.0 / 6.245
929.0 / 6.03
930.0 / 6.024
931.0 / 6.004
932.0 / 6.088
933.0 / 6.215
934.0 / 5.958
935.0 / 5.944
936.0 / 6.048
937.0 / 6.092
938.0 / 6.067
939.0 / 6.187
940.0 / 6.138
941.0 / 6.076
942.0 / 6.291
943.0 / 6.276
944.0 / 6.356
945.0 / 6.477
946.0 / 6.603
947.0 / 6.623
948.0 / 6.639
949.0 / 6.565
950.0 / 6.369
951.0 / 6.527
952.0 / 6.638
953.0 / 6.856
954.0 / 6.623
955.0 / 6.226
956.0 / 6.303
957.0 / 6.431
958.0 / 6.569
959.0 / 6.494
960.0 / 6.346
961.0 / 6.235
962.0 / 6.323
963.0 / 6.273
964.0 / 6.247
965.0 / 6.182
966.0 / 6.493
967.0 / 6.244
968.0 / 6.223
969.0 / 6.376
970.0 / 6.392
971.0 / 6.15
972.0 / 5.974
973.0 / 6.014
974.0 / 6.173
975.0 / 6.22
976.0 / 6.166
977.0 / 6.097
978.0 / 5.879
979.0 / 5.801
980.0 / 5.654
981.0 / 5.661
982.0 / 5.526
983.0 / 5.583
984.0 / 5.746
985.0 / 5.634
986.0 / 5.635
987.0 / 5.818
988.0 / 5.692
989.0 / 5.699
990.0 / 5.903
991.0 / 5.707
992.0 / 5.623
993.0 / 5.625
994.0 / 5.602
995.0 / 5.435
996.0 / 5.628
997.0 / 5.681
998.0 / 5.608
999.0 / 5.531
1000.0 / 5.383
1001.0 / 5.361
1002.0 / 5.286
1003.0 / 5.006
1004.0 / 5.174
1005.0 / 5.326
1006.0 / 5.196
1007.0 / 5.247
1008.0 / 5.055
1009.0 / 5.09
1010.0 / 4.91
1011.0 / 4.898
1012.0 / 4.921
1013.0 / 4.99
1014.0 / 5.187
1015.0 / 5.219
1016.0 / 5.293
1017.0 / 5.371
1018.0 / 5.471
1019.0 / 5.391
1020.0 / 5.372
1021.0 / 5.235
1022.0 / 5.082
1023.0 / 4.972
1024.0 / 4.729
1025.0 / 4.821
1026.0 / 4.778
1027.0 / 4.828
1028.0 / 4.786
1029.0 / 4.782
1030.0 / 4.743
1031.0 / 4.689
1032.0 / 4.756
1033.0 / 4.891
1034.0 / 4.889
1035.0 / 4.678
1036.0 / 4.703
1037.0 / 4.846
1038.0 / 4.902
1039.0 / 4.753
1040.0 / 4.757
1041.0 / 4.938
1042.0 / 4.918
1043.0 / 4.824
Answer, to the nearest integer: 10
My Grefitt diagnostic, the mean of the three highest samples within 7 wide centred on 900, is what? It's 5.7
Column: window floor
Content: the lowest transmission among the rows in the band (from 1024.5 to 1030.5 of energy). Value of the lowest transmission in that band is 4.743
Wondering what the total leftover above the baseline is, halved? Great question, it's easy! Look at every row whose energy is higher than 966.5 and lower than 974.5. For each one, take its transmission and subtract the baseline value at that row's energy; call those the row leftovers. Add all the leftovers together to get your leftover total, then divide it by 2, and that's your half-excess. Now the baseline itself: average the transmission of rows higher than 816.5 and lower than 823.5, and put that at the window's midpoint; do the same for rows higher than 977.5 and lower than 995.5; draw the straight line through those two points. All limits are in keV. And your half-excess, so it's 2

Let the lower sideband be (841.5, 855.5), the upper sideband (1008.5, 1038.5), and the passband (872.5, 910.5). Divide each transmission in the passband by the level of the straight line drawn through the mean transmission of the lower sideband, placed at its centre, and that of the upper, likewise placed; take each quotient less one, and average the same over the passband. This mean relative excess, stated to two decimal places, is 0.26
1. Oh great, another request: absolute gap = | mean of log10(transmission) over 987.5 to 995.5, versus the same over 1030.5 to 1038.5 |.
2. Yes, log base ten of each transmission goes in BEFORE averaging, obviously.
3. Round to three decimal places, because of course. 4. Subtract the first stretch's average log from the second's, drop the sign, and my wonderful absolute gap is 0.072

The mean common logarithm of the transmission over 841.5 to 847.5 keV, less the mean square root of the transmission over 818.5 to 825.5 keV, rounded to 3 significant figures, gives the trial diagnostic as -1.67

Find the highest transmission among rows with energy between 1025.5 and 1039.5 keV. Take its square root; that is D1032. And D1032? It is 2.21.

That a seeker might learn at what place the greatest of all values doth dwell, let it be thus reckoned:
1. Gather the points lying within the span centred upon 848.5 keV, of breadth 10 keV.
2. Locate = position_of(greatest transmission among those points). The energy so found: 851.0 keV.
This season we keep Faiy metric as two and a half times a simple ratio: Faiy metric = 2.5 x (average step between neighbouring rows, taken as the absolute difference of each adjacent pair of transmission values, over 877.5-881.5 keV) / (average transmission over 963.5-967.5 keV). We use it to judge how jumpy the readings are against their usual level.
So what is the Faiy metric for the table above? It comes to 0.042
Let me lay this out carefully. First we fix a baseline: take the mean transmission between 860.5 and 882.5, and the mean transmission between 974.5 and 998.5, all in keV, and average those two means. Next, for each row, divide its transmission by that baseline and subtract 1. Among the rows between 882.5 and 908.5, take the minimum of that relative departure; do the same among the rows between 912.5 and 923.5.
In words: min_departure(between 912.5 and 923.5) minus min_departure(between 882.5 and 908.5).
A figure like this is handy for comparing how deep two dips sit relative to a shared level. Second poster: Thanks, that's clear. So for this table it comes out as 0.18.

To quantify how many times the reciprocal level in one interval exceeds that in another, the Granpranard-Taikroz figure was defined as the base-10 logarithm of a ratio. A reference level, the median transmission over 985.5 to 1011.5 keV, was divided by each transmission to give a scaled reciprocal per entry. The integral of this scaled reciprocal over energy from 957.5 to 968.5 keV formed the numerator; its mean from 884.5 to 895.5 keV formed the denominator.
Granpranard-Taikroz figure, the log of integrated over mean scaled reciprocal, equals 0.96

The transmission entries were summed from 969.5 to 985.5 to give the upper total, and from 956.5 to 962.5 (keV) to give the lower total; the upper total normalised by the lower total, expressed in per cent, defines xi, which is 247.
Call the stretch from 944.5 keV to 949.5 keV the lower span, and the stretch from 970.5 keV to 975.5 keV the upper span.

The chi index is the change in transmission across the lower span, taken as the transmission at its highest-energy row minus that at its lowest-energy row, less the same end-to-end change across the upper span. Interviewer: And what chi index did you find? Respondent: 0.02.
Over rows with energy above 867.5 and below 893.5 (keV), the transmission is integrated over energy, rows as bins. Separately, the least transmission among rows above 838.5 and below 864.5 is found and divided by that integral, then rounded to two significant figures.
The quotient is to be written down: 0.021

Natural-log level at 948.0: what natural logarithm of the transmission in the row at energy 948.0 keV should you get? 1.89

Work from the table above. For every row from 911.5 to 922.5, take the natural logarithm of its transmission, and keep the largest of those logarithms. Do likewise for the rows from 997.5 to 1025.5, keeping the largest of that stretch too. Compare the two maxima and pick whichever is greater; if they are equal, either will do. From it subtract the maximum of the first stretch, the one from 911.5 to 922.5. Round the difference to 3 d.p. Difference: 0.000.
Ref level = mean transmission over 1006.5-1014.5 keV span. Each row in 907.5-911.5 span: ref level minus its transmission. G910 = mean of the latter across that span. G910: -0.9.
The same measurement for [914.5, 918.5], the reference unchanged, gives -1.4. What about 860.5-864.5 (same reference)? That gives -0.2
